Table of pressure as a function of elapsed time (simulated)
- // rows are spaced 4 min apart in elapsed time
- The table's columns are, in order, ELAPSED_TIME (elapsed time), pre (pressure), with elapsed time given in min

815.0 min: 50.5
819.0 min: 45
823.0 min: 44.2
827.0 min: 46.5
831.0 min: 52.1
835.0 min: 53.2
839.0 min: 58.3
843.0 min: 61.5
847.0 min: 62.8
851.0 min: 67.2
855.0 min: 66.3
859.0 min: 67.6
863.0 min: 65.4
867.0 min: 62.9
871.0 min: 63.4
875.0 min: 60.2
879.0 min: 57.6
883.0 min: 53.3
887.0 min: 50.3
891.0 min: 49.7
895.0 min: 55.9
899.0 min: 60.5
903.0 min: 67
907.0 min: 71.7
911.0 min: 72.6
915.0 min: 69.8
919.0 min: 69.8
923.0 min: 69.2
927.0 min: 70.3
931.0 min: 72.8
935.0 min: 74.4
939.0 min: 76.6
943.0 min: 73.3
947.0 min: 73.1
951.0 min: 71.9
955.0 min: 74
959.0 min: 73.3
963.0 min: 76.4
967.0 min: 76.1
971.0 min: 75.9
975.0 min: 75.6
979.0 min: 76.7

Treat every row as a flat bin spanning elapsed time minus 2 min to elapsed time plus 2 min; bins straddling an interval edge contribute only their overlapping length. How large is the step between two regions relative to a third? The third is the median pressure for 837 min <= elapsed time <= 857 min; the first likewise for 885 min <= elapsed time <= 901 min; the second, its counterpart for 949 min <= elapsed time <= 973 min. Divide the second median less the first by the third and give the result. 0.35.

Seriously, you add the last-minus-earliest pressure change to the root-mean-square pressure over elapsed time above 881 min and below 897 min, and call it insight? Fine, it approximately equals 55.0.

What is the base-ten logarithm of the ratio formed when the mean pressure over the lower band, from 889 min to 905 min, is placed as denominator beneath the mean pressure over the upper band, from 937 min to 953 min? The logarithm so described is 0.10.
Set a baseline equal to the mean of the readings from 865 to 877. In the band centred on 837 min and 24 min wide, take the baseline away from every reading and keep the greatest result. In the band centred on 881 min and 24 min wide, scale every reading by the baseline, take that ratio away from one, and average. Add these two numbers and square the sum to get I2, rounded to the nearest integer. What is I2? 1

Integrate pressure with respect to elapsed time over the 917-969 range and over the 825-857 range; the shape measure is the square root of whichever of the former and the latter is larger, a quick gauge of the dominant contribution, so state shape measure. 61.7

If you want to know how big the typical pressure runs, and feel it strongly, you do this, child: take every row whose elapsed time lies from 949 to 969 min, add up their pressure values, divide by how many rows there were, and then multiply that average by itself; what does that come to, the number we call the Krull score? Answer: 5526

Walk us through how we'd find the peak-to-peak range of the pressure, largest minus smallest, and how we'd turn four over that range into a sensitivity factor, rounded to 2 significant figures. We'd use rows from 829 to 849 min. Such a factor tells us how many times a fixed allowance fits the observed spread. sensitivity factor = 0.37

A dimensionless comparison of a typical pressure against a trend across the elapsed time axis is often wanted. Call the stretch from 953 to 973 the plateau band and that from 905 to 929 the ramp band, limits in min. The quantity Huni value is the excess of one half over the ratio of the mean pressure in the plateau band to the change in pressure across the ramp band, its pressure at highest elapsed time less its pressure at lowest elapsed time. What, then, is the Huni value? 54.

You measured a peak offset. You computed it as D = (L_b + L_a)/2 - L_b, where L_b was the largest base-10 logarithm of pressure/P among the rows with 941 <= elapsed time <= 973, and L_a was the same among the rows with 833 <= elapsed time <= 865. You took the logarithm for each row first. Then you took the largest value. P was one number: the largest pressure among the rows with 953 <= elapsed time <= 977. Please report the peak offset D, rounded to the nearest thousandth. -0.027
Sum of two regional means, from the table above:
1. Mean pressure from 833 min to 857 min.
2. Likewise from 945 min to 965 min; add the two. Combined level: 135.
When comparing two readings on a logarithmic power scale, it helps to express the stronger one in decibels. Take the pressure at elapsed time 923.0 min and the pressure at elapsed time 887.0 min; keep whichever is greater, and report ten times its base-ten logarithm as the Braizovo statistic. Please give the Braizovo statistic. 18.4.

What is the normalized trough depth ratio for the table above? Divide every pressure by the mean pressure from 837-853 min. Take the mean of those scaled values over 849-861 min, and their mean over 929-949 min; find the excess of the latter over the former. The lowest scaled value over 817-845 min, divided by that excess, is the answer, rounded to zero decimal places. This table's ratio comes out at 6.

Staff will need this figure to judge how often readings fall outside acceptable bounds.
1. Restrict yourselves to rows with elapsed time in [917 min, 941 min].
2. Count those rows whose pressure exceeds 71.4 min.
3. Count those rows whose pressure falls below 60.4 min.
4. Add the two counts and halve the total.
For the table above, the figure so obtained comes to 1.5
